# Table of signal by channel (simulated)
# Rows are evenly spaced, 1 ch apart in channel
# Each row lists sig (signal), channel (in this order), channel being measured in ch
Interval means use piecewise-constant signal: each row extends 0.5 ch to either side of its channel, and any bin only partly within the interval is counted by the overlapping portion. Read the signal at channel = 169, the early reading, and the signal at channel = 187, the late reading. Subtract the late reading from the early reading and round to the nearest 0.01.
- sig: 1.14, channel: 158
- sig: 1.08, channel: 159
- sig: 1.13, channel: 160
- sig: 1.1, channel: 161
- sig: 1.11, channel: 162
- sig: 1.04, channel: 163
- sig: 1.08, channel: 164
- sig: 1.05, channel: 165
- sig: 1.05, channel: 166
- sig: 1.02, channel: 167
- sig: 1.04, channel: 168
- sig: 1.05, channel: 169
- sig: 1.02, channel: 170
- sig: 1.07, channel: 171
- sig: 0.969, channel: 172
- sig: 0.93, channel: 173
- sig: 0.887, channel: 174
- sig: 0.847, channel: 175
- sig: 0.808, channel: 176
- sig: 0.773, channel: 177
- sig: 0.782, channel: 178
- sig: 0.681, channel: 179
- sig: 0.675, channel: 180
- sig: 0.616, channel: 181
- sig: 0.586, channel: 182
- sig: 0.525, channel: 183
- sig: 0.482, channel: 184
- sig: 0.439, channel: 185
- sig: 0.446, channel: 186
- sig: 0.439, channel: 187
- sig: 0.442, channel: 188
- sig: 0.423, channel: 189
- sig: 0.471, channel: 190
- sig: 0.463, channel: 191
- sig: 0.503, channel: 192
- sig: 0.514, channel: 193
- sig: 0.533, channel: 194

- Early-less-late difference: 0.61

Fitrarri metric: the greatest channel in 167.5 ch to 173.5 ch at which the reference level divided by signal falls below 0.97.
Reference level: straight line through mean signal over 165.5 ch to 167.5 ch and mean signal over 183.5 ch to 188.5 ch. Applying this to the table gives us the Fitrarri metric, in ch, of 173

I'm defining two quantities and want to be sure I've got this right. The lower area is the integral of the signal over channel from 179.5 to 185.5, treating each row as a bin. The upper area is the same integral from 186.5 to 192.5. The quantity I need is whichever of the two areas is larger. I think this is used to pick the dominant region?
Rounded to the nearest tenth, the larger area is 3.3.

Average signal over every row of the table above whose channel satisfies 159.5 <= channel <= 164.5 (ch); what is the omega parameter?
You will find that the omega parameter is 1.1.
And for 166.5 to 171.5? 1.0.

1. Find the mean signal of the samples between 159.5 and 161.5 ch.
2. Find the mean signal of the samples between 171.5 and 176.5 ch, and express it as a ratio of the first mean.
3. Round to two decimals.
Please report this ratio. 0.80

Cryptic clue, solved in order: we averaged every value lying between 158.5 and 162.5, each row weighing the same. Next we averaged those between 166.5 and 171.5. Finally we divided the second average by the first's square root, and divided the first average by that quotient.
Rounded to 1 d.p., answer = 1.1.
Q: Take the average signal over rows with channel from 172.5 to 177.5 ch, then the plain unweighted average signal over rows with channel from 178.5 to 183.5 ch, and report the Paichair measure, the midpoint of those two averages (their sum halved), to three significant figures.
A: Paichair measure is 0.733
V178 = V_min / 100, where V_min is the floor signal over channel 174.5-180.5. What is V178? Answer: 0.007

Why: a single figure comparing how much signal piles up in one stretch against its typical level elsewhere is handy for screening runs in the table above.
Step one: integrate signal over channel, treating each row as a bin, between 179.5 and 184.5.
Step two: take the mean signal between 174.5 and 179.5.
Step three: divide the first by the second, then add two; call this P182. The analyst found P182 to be 5.7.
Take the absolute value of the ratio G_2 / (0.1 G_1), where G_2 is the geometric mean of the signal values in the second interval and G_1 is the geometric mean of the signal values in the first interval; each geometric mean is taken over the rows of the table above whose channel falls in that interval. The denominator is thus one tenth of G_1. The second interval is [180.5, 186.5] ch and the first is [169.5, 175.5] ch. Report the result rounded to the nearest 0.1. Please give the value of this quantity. 5.4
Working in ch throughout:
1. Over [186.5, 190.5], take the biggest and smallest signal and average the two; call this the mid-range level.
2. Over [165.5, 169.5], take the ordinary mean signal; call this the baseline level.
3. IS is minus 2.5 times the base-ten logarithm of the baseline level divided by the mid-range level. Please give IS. -0.92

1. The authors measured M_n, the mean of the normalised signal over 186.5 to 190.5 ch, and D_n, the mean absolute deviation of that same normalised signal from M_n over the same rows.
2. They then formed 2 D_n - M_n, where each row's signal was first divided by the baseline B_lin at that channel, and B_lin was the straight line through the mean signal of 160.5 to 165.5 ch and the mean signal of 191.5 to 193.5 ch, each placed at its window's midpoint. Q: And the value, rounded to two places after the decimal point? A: -0.67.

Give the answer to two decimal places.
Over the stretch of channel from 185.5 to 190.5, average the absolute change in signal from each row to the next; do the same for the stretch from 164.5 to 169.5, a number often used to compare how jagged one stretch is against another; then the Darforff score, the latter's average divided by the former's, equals 0.78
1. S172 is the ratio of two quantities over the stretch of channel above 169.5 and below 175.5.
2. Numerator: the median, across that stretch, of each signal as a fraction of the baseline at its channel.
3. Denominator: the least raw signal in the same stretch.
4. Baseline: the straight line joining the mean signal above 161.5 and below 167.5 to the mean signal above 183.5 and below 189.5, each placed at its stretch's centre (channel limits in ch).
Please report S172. 1.33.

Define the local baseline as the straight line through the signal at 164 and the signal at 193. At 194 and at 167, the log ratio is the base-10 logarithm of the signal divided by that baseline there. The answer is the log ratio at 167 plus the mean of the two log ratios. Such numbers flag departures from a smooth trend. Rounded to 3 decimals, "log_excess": 0.015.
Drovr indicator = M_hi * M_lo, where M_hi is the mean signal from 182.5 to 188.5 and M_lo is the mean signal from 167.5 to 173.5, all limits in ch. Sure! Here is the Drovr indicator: 0.47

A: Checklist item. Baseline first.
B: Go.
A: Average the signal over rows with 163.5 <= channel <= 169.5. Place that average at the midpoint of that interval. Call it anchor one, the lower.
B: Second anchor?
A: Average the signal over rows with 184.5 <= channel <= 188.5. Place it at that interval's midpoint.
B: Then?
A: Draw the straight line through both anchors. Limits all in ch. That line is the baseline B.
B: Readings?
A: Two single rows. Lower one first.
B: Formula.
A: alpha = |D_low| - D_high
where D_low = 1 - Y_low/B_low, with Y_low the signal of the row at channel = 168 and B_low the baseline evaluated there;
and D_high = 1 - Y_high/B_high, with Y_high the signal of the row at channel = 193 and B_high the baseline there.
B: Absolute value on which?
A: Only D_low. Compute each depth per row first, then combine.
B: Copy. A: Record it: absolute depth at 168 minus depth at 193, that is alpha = 1.14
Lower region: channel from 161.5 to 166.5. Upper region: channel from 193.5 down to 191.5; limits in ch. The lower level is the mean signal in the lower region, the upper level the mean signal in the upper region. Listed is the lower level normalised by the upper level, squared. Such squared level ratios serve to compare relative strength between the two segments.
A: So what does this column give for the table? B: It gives 4.4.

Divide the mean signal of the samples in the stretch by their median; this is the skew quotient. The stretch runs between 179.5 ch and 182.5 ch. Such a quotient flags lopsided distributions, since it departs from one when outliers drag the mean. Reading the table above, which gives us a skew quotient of 1.02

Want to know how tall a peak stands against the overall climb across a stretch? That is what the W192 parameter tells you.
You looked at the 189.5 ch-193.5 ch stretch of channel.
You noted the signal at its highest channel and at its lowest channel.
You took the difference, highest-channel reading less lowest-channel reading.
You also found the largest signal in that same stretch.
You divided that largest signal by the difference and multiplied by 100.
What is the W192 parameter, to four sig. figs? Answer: 1195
